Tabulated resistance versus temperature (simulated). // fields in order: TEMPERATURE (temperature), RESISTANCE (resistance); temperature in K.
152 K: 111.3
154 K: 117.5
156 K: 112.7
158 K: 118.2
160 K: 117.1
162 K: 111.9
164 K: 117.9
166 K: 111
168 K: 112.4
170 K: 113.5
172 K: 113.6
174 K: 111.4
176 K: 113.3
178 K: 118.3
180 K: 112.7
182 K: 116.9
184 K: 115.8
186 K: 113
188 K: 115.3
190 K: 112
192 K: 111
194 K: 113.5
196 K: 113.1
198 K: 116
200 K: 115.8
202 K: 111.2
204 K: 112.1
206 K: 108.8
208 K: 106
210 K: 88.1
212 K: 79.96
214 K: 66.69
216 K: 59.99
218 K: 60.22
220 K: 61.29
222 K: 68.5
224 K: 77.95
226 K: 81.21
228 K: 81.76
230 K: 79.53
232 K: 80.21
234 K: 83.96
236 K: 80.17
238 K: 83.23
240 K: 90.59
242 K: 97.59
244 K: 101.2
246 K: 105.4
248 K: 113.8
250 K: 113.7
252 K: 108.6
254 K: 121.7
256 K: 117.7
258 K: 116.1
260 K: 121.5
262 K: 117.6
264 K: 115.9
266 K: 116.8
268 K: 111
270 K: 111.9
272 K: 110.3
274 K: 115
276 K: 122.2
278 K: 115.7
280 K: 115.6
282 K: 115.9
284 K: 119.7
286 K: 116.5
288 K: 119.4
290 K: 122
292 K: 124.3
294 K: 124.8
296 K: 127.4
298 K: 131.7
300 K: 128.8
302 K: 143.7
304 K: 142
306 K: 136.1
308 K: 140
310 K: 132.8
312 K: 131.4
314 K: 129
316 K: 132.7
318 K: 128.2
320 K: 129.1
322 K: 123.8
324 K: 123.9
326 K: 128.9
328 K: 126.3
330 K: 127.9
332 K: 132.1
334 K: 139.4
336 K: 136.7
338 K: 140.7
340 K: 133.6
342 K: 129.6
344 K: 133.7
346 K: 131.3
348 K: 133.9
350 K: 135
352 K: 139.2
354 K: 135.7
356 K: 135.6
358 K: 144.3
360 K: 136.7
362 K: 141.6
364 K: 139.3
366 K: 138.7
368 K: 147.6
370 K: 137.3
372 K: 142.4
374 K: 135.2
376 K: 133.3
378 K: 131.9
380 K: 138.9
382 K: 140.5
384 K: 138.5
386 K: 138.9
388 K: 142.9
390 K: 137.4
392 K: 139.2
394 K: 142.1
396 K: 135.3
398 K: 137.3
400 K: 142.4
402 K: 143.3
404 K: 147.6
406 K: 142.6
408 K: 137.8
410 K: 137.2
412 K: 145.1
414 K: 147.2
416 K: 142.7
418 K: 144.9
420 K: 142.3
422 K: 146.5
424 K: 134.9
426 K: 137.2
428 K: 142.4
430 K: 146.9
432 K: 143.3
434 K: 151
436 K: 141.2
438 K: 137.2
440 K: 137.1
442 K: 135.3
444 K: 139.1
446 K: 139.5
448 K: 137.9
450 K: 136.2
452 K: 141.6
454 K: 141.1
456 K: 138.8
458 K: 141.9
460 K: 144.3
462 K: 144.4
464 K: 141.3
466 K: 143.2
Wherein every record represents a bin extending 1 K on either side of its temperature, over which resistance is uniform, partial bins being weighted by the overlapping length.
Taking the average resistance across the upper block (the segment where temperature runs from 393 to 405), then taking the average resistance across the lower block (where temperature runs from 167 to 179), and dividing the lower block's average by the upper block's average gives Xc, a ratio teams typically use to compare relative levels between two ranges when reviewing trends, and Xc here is 0.80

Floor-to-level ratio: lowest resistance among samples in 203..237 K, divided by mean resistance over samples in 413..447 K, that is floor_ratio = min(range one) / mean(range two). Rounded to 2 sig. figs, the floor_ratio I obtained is 0.42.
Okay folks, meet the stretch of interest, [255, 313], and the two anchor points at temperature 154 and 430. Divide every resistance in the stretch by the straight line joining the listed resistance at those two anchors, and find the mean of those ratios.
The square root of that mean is 0.967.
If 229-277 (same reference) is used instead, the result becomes 0.908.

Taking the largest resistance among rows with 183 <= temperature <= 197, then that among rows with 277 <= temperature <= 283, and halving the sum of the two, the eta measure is 116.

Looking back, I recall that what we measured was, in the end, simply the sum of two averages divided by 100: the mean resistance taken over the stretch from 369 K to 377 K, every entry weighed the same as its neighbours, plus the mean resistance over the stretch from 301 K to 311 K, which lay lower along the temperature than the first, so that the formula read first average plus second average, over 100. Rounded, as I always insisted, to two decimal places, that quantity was 2.76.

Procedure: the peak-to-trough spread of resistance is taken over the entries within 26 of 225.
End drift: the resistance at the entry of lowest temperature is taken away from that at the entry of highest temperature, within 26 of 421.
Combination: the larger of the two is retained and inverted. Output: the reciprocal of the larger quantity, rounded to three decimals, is 0.018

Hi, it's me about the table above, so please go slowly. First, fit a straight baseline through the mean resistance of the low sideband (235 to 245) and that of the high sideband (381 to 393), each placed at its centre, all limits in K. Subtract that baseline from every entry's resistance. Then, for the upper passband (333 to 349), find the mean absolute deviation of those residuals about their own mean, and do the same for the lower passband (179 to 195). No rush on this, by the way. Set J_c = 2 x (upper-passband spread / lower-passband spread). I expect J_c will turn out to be 3.4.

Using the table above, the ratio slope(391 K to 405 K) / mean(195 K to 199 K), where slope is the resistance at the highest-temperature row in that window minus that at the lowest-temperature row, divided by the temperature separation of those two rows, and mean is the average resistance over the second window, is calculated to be 0.0061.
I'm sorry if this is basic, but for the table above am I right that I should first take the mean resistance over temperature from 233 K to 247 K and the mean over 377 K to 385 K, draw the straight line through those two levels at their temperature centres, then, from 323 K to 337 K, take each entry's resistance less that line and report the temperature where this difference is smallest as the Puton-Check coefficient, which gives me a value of 324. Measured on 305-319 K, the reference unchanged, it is 318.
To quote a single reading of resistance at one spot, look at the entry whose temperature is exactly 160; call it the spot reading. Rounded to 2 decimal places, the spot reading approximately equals 117.10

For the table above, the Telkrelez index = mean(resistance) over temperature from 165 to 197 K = 114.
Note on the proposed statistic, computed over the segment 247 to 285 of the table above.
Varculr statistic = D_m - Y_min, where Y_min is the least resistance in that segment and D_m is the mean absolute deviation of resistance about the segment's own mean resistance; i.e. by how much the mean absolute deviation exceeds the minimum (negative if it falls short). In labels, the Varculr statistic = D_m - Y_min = -106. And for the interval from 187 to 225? -40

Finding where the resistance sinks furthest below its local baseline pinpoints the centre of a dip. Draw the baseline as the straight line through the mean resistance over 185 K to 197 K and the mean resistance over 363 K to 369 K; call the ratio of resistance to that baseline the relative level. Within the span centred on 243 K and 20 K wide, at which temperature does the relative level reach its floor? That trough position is 236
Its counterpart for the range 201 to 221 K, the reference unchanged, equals 216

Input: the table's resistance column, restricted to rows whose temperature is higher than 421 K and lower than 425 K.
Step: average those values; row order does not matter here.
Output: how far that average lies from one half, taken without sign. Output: 140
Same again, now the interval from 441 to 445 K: 137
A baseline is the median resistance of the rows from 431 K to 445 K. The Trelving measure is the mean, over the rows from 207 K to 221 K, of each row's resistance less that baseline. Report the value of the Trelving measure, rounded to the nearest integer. -64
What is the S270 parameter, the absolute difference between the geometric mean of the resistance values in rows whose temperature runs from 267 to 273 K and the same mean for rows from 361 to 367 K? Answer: 29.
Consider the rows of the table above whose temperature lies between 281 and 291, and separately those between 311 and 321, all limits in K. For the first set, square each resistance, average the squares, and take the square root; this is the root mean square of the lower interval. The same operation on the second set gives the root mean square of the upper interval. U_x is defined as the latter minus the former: 11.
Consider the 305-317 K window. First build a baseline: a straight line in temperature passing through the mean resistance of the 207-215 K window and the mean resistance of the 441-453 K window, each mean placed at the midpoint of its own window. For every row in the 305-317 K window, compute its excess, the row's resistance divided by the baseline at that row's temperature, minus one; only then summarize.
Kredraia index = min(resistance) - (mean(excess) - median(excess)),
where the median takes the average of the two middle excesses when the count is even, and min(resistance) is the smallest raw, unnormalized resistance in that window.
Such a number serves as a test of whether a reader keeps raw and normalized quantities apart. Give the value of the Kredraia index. 129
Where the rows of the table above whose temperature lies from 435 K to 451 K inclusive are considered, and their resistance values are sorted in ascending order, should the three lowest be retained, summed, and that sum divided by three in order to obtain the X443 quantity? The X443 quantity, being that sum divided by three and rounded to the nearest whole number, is 136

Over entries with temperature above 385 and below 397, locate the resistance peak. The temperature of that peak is 388 K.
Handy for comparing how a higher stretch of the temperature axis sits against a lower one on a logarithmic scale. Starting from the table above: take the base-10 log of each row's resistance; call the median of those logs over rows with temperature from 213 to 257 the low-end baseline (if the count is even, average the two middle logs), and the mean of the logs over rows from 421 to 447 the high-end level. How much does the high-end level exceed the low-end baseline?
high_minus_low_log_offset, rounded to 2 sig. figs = 0.23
